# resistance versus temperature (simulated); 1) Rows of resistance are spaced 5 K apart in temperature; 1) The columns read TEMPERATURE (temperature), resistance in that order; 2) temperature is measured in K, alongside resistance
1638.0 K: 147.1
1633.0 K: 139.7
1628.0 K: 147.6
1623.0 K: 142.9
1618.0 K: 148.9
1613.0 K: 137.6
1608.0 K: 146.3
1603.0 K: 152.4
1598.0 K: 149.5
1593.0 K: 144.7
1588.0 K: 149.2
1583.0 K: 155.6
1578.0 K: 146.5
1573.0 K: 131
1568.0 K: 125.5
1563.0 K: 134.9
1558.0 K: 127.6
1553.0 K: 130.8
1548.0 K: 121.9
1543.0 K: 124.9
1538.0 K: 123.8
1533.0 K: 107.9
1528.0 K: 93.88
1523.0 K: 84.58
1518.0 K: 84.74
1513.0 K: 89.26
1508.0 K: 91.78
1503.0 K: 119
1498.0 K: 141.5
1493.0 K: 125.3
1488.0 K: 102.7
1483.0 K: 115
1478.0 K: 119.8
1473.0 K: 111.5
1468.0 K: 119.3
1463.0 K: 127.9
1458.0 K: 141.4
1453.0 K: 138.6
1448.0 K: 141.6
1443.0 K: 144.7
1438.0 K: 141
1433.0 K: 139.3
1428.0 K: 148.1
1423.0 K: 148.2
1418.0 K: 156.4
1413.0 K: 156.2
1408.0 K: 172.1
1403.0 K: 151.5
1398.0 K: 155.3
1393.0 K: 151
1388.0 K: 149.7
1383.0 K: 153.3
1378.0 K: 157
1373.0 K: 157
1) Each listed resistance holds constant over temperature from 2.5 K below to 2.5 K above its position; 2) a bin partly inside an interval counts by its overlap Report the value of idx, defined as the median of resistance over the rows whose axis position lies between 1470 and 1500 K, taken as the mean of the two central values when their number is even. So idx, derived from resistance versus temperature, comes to 117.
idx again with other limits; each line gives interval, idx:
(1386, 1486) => 143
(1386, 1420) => 155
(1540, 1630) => 144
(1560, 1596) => 145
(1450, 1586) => 124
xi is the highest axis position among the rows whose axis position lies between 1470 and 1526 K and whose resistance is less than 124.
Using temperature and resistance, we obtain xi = 1523.0 K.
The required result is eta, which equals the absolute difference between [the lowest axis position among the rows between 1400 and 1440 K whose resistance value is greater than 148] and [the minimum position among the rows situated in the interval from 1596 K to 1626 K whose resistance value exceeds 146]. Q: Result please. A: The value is 195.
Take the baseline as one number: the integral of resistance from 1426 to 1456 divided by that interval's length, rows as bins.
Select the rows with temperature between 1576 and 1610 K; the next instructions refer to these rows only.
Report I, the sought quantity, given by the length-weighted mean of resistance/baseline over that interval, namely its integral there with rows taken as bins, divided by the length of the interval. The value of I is 1.05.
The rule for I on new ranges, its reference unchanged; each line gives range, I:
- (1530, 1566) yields 0.87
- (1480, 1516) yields 0.79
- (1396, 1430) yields 1.09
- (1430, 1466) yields 0.98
